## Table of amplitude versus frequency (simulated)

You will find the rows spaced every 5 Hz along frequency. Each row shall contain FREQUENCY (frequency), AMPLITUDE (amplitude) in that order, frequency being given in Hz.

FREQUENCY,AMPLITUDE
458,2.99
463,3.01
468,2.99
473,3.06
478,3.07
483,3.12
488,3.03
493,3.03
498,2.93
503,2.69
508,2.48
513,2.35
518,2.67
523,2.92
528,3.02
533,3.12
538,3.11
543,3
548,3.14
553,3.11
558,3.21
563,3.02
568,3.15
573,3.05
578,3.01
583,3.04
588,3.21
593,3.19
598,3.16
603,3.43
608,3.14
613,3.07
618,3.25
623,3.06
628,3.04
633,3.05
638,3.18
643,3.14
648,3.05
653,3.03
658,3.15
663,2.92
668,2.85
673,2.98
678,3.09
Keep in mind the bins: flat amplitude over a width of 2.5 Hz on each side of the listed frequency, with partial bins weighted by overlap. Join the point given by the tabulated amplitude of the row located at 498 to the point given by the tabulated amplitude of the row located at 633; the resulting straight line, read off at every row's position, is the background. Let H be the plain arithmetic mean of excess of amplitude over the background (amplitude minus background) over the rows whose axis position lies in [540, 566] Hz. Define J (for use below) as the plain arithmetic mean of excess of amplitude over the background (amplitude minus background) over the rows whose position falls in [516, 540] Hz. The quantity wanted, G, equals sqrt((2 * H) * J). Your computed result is 0.05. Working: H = 0.12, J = 0.01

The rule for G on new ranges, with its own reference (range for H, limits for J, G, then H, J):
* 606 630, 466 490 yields 0.15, 0.08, 0.14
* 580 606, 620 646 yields 0.13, 0.19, 0.04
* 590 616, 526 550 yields 0.20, 0.17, 0.11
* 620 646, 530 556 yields 0.11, 0.04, 0.13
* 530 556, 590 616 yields 0.21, 0.13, 0.17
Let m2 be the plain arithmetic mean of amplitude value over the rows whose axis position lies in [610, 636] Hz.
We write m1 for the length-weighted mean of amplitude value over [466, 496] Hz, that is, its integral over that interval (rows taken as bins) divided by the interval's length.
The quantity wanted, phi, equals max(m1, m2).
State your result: 3.09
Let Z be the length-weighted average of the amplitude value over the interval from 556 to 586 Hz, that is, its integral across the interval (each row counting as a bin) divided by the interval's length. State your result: 3.08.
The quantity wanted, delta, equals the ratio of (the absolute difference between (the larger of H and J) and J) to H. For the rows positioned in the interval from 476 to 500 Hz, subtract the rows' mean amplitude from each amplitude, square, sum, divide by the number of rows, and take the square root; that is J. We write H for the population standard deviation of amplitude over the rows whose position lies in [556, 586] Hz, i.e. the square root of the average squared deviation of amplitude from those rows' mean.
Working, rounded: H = 0.07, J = 0.062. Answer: 0.15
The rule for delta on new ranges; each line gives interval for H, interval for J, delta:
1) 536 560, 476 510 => 0.00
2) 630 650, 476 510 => 0.00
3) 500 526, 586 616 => 0.43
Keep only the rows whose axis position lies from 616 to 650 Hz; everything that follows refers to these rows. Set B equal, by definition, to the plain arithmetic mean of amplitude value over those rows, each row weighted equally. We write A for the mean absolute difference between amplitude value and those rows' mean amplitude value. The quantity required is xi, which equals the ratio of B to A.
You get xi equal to 45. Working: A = 0.069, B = 3.11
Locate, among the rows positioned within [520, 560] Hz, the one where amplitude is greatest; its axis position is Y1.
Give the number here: 558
